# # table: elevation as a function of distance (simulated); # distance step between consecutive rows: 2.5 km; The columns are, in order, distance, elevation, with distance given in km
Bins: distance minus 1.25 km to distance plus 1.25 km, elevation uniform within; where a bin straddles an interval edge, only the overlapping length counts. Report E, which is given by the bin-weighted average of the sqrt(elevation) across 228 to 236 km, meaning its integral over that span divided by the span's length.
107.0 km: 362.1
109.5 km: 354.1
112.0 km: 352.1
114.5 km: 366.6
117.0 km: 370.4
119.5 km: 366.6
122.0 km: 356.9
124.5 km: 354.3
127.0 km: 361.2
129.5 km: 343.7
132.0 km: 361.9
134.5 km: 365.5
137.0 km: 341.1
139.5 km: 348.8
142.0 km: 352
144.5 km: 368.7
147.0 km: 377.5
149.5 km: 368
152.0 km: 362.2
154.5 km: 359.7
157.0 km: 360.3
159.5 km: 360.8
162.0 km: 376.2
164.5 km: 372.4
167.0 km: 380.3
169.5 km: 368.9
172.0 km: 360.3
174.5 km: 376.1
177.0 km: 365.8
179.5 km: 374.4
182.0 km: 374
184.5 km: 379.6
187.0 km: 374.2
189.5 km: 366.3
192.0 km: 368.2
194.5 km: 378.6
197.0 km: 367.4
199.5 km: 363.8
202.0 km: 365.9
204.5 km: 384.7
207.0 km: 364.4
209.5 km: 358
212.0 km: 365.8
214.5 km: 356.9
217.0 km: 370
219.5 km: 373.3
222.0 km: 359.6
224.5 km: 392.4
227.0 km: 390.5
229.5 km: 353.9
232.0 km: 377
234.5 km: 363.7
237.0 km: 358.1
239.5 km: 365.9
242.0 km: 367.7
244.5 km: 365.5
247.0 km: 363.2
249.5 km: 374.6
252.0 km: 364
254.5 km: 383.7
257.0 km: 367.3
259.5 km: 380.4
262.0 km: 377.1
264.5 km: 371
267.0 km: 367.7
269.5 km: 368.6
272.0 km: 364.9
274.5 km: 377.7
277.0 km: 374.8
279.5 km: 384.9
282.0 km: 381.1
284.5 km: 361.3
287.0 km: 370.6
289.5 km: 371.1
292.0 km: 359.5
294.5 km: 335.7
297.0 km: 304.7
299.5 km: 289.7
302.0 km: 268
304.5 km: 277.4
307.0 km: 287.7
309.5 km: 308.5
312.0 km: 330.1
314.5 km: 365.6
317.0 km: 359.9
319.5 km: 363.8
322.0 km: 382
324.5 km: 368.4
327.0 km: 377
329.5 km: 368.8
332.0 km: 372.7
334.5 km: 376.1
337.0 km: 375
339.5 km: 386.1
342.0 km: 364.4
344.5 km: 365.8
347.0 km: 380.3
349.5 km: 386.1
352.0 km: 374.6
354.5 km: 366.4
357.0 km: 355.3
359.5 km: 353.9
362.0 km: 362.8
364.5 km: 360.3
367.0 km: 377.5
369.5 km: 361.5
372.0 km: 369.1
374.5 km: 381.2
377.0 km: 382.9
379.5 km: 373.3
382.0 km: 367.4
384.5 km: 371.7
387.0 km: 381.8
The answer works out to 19.1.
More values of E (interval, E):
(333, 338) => 19.4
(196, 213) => 19.2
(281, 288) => 19.3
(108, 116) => 18.9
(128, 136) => 18.9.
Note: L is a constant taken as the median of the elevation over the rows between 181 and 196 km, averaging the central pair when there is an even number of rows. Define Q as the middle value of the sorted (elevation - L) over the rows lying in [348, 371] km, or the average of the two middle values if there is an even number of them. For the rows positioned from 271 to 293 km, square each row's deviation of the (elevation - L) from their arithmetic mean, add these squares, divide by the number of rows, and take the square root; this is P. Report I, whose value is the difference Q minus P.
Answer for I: -20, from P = 8.3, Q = -11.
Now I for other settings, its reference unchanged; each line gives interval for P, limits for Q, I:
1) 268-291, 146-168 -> -13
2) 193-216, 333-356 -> -8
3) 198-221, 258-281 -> -7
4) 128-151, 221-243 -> -20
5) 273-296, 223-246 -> -22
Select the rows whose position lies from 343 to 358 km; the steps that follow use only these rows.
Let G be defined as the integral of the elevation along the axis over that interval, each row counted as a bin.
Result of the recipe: 5574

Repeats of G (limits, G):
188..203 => 5528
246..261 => 5586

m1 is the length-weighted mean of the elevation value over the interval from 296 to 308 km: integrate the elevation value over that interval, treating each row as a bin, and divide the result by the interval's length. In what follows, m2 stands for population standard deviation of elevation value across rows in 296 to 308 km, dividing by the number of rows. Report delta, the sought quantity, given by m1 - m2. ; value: 273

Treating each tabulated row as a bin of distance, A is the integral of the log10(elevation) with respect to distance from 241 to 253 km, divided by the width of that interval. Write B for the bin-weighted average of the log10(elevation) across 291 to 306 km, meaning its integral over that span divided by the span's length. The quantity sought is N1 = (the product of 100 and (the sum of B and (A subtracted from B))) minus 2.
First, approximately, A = 2.56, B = 2.482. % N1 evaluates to 237.8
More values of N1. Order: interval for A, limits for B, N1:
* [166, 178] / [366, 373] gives 254.6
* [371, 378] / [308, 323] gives 248.9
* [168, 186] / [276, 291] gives 255.5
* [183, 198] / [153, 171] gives 254.1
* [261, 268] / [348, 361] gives 253.9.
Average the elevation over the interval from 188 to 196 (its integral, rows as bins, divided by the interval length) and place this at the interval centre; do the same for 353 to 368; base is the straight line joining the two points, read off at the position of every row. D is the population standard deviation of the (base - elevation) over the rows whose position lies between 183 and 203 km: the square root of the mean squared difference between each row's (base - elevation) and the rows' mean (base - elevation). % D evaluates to 5.5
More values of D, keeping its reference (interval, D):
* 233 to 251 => 4.8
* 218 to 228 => 13.5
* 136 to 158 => 10.7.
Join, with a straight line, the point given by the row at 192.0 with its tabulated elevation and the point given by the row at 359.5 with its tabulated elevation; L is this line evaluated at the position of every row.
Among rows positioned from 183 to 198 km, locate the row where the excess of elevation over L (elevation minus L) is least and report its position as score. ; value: 189.5 km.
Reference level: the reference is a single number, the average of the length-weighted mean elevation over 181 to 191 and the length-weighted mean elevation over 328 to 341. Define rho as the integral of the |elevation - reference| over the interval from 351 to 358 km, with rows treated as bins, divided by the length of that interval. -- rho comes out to 9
